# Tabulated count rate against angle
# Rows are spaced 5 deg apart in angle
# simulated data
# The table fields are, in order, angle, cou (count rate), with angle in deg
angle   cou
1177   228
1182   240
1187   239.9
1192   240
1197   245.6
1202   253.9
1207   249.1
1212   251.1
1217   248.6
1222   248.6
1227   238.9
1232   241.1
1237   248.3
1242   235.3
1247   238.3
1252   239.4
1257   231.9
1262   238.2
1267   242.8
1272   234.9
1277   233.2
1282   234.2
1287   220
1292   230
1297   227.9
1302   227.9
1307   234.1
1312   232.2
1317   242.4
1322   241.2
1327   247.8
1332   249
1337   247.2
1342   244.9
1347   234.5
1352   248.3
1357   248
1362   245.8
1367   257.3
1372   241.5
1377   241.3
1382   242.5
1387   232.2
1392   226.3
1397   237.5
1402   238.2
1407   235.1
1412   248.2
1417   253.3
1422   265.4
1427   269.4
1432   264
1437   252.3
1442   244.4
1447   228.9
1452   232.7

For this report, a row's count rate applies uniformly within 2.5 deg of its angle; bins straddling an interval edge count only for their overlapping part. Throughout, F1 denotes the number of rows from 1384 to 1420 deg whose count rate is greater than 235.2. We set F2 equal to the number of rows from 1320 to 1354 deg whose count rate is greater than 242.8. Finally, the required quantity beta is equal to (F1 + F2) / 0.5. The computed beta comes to 18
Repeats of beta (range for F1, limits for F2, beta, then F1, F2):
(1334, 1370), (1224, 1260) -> 14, 6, 1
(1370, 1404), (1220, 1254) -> 14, 5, 2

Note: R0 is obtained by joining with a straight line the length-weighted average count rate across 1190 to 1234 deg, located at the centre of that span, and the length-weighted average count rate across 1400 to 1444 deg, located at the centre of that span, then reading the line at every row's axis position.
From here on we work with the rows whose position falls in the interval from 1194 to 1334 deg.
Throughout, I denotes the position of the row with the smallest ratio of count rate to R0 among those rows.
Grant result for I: 1287 deg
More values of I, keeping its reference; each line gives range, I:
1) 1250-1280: 1257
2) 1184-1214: 1192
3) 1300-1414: 1392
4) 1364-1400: 1392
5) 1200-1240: 1227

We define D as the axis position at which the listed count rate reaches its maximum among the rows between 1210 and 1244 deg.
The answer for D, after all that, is 1212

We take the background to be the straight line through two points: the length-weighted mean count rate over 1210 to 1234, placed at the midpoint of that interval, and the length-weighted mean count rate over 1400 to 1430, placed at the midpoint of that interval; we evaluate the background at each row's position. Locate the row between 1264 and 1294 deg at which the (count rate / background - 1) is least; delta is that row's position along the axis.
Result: 1287 deg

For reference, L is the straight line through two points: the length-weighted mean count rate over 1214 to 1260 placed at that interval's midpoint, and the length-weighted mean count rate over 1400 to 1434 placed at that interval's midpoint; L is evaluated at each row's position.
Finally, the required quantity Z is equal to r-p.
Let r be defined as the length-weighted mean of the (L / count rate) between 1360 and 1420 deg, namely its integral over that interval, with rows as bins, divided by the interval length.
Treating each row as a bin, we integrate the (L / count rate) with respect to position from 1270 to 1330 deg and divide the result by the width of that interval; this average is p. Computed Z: -0.01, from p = 1.05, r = 1.042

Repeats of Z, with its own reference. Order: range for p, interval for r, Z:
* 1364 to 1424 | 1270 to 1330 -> 0.01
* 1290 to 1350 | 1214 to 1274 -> -0.03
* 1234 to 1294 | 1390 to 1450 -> 0.00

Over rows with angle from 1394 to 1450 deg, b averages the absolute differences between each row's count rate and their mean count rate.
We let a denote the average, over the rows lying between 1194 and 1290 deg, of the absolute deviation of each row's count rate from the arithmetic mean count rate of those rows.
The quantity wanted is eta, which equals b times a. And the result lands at 73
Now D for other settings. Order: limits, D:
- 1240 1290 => 1267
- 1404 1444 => 1427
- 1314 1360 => 1332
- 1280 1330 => 1327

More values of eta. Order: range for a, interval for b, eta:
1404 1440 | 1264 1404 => 66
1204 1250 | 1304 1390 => 28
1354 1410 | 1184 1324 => 38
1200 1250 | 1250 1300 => 26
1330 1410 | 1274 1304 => 22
